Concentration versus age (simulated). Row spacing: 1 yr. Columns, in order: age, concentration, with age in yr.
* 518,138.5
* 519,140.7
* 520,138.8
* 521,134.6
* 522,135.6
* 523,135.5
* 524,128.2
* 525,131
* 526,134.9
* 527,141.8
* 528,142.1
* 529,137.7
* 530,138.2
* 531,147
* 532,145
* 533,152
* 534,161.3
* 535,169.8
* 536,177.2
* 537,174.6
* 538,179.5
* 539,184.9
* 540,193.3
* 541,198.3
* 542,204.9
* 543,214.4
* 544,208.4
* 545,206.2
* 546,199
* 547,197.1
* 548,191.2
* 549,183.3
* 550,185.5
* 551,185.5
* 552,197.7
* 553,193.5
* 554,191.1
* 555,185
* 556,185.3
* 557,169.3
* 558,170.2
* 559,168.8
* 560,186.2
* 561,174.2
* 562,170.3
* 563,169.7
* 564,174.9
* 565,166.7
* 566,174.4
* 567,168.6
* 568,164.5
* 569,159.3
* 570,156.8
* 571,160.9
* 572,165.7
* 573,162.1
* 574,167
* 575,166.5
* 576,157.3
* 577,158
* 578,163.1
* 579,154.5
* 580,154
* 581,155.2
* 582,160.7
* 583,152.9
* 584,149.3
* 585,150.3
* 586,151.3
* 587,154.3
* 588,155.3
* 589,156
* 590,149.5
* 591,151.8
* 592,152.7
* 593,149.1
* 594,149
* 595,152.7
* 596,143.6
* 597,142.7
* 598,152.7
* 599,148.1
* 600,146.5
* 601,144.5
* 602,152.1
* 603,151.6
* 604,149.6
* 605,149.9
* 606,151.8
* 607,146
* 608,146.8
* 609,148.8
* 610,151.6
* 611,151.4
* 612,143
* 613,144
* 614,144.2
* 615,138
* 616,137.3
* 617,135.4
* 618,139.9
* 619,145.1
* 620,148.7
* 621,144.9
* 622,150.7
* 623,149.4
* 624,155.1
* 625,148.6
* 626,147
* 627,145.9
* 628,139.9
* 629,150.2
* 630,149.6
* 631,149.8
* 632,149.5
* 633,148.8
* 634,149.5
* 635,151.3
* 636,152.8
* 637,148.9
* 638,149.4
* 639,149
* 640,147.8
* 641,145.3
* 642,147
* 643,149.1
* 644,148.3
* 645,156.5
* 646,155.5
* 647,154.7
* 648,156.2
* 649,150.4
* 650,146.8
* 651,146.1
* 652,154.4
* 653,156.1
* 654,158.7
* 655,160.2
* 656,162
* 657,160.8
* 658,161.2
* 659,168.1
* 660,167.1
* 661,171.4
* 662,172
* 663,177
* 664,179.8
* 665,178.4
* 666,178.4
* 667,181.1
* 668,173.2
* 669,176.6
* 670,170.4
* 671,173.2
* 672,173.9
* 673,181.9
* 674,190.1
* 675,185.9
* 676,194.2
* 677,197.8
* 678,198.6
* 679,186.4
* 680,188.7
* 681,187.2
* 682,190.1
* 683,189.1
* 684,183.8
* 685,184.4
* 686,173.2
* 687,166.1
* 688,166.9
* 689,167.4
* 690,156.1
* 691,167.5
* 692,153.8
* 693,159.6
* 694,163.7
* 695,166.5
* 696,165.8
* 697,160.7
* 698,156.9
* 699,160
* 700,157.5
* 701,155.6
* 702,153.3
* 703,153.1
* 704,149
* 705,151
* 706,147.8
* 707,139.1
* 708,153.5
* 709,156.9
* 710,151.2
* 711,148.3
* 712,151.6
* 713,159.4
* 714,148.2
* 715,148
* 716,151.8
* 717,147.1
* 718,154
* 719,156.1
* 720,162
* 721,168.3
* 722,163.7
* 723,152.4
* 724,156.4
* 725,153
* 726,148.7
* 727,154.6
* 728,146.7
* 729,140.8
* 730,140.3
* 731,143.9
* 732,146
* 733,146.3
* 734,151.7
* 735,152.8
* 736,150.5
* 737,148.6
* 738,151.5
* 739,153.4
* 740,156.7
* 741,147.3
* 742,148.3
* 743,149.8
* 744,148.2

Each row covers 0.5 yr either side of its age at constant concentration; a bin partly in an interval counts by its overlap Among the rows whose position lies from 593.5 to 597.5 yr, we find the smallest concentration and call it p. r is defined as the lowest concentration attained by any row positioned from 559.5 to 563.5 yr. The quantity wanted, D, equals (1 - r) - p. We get -311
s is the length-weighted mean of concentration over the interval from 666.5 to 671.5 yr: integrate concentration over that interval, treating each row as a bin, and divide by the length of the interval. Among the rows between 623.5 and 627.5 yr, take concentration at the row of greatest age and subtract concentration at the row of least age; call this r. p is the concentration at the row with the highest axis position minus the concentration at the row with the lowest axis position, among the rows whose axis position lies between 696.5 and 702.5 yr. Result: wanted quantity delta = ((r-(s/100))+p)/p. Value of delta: 2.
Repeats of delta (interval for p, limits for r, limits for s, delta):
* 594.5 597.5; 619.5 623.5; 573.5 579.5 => 1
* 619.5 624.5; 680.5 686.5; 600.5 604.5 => -1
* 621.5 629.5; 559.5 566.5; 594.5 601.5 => 28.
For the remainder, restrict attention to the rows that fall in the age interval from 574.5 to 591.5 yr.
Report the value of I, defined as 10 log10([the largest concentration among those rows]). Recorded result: 22.2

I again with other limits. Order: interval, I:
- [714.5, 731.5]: 22.3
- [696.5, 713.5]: 22.1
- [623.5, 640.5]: 21.9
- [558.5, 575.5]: 22.7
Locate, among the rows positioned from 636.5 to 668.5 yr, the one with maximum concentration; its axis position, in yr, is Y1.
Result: 667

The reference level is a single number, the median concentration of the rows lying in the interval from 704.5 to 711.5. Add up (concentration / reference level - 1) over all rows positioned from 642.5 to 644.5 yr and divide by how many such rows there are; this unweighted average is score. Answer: -0.02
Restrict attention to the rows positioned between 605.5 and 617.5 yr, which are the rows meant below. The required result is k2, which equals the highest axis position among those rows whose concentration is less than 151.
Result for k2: 617 yr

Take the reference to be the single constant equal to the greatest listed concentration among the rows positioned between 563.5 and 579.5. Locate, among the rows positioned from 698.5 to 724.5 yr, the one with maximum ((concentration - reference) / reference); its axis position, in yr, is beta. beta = 721 yr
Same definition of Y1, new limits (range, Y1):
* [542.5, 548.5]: 543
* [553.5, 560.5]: 554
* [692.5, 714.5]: 695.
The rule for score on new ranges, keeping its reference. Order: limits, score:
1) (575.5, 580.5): 0.04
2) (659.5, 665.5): 0.15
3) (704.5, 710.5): -0.01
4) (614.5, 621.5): -0.06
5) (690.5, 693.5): 0.06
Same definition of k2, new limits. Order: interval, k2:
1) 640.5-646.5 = 644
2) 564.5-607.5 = 607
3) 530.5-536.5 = 532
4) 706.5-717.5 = 717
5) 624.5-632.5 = 632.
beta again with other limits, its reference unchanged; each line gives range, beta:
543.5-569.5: 544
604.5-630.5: 624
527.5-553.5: 543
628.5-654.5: 654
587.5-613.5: 589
